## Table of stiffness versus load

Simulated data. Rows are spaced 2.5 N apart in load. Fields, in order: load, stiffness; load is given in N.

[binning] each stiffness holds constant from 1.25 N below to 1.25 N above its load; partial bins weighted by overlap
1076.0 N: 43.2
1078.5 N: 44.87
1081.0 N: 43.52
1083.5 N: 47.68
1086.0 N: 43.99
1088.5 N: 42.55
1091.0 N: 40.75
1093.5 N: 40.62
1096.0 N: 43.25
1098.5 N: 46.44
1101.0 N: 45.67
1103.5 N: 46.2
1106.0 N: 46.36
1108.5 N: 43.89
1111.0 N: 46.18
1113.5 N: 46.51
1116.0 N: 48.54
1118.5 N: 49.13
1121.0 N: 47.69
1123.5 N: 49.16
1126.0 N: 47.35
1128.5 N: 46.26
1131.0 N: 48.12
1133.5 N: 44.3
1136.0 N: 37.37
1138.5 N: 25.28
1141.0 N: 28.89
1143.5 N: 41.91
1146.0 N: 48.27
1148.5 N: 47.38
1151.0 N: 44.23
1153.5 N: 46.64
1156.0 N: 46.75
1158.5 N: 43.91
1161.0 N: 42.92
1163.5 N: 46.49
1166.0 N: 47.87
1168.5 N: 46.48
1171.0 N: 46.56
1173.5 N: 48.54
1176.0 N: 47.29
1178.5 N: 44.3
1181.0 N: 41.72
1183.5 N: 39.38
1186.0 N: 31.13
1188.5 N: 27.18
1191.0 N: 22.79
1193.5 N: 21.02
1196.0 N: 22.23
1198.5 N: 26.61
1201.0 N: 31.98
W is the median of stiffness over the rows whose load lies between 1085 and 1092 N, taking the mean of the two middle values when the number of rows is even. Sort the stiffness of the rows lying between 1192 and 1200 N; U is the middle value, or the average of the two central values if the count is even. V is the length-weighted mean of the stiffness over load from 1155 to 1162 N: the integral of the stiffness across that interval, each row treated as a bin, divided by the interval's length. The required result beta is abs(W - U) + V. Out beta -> 65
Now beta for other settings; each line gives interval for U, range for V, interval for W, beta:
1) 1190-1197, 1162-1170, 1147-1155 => 71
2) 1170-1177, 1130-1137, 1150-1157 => 44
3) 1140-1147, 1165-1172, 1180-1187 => 49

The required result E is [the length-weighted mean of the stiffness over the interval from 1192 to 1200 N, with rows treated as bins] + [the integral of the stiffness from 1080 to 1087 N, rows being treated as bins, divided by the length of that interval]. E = 69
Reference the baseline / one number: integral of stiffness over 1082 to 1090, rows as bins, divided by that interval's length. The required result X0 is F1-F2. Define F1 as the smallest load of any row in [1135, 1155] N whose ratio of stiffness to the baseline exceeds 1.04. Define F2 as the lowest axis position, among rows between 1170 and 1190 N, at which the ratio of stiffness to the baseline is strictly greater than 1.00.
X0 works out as -25.0 N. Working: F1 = 1146.0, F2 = 1171.0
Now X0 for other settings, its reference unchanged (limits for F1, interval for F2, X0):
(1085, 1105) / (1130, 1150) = -32.5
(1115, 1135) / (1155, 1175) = -40.0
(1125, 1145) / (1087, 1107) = 27.5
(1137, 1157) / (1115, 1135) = 30.0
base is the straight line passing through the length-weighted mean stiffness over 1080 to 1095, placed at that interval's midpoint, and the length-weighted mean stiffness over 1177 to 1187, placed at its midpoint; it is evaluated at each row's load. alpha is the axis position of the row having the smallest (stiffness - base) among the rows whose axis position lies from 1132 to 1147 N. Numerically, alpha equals 1138.5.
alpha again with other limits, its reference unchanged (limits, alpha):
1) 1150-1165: 1161.0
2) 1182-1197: 1193.5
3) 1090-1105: 1093.5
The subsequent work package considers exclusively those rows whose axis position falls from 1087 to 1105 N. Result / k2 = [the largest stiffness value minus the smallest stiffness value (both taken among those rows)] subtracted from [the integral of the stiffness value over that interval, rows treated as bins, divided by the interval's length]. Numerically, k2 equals 38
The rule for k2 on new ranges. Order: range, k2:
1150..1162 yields 41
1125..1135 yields 42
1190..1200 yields 18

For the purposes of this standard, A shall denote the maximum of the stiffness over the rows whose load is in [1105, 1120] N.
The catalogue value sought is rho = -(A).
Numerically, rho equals -49.1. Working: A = 49.13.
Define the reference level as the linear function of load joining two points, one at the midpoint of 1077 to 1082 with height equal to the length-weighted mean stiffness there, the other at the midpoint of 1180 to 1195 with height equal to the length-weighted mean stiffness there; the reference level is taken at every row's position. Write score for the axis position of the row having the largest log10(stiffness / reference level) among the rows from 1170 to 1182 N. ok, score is 1173.5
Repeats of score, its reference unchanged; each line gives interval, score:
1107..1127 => 1123.5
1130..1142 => 1131.0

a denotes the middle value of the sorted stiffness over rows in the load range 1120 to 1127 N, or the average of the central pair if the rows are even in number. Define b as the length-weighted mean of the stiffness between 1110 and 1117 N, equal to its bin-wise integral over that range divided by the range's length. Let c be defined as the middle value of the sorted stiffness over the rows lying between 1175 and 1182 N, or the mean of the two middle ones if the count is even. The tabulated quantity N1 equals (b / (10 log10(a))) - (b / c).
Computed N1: 1.74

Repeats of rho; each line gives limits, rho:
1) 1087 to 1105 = -46.4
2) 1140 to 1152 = -48.3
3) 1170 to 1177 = -48.5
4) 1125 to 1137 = -48.1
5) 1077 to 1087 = -47.7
